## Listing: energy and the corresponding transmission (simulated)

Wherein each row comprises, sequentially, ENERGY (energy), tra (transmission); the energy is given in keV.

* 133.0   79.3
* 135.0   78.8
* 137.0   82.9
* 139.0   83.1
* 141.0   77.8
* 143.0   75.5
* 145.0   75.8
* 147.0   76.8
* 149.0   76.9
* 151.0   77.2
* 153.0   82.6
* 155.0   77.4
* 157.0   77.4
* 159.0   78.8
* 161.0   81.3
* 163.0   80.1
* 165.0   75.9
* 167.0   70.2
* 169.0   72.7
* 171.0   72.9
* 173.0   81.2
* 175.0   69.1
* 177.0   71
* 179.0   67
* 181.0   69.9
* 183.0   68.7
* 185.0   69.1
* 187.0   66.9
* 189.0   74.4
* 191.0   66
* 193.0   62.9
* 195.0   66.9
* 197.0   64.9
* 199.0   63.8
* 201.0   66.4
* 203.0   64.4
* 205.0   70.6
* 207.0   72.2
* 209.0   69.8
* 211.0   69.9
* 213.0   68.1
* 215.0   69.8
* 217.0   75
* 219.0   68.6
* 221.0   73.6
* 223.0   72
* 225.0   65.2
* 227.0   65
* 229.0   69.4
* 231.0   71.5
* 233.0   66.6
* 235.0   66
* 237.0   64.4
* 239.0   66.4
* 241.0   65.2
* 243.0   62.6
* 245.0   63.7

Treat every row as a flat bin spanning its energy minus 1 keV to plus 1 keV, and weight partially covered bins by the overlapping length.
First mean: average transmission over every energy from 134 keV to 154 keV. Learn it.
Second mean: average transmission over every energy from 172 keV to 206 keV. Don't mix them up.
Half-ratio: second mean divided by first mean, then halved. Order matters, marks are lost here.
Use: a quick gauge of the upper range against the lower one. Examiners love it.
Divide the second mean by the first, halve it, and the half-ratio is 0.434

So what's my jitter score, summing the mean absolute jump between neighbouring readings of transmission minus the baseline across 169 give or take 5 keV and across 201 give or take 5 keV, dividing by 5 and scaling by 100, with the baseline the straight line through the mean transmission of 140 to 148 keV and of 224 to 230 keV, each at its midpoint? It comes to 145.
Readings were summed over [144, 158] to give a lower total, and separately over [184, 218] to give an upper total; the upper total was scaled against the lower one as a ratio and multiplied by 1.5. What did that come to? 3.2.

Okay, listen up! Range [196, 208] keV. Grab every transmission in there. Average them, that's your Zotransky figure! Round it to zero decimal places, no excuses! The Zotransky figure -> 67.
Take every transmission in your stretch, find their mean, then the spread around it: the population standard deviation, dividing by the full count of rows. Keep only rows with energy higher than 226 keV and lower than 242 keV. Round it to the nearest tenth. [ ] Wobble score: 2.3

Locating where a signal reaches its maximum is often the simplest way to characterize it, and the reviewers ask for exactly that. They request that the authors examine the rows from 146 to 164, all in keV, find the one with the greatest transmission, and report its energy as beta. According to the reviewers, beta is 153.0 keV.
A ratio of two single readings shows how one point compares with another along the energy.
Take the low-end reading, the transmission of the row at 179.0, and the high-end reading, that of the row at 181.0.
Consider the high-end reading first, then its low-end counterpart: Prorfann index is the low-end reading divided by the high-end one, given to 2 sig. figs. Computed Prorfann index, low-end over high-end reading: 0.96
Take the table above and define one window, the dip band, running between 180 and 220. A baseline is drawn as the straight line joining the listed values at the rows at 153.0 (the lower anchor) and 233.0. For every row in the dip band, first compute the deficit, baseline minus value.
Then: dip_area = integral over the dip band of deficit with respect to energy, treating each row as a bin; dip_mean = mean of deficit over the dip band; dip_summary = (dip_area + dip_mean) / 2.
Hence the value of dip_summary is 98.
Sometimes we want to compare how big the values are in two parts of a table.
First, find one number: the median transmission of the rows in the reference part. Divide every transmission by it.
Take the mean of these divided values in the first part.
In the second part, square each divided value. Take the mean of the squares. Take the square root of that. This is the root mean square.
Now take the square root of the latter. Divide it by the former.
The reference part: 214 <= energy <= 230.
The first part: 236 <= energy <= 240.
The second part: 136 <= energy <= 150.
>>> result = 1.13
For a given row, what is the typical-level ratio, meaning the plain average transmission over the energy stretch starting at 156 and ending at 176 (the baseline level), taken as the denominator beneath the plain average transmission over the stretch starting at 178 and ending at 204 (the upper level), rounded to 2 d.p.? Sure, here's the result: 0.88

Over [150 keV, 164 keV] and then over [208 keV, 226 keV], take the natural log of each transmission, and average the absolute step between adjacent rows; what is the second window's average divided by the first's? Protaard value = 1.5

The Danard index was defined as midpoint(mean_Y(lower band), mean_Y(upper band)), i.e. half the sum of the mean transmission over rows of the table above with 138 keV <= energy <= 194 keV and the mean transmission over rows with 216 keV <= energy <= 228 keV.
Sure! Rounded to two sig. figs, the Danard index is 72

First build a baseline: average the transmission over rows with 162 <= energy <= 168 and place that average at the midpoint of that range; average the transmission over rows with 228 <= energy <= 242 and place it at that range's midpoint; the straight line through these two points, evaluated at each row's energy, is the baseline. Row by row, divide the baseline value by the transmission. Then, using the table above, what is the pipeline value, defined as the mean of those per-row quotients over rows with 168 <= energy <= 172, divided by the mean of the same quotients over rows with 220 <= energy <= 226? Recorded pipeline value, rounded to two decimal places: 1.05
